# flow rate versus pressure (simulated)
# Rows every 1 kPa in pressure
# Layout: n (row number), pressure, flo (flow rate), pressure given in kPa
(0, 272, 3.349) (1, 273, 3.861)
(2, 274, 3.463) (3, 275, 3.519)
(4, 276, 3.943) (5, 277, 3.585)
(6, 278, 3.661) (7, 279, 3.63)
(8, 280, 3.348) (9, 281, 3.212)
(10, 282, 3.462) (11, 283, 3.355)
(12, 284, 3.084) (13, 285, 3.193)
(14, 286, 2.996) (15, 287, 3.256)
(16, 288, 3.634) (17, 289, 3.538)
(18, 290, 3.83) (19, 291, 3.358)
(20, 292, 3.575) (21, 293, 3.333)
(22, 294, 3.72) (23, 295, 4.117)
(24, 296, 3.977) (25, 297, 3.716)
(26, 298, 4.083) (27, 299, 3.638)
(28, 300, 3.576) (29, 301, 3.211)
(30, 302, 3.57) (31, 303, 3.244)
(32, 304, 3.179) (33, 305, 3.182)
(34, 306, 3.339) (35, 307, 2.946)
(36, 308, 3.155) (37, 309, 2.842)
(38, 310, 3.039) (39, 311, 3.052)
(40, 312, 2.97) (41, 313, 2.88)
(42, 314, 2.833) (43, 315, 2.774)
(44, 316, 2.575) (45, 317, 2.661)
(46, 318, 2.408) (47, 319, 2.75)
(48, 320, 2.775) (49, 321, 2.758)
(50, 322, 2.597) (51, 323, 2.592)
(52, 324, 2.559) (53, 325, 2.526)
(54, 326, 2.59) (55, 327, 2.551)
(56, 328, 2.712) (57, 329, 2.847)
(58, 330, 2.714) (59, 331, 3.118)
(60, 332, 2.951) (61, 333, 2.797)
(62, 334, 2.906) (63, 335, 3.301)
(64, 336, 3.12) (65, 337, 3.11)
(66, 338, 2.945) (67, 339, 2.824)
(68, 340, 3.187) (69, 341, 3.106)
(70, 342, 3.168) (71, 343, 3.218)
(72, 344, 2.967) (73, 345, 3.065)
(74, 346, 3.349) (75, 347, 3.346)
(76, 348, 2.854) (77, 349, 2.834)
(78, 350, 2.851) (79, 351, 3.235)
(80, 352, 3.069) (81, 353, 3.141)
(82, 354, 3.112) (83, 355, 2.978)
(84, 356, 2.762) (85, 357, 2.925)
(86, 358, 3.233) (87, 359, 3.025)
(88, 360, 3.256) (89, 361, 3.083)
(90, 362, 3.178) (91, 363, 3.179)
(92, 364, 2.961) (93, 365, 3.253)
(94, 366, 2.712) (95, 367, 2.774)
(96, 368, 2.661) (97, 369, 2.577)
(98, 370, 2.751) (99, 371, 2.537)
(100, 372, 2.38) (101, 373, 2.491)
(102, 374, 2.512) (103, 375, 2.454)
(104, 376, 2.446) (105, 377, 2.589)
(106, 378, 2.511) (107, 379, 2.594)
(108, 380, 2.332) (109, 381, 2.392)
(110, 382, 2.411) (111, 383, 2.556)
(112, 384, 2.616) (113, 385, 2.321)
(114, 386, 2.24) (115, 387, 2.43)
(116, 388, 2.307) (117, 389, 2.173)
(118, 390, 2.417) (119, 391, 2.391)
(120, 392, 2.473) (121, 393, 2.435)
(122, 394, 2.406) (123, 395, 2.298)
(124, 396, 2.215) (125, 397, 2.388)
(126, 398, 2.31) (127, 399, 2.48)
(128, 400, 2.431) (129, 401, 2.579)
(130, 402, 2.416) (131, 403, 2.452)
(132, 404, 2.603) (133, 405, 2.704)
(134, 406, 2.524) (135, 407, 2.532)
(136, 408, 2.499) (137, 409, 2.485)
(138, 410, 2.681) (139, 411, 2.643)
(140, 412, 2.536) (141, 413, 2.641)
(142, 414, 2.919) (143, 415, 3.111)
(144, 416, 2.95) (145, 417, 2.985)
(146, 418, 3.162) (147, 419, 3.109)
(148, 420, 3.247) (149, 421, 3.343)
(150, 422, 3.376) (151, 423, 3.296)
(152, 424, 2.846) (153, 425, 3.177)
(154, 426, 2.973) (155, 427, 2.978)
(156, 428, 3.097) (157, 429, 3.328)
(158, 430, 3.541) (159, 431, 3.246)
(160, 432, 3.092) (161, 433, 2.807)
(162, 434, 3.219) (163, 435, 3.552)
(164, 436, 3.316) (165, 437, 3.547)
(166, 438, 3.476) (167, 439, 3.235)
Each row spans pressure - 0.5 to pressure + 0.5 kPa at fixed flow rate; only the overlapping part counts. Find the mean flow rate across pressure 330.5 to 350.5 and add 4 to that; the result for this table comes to 7.1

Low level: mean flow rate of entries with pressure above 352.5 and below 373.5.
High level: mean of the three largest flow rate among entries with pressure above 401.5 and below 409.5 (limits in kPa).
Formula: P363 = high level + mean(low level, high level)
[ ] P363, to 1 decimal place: 5.4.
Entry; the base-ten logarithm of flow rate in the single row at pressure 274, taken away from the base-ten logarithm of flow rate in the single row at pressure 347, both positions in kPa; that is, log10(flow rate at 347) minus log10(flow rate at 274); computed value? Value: -0.015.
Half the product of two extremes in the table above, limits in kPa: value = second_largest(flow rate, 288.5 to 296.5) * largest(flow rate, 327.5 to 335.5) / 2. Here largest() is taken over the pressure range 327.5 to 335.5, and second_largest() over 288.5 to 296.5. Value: 6.6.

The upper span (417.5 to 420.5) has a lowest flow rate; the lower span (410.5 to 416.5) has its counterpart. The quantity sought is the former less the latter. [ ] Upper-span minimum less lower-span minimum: 0.6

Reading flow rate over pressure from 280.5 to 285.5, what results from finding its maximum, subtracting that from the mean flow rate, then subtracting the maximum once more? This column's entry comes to -3.66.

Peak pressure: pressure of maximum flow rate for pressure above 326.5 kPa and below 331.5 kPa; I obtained 331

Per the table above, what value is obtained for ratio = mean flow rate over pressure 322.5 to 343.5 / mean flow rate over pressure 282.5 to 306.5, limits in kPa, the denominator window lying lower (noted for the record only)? 0.831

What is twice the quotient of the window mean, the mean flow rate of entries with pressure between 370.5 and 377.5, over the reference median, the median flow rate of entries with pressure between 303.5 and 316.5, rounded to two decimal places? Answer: 1.67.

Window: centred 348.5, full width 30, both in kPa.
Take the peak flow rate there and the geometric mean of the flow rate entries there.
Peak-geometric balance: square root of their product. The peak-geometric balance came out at 3.2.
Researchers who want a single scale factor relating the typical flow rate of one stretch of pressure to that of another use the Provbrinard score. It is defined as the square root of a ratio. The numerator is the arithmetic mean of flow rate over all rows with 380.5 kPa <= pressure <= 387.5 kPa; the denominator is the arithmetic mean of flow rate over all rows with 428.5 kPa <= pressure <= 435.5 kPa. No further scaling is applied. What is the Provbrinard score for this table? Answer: 0.86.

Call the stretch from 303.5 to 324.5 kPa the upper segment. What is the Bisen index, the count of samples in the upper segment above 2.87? 9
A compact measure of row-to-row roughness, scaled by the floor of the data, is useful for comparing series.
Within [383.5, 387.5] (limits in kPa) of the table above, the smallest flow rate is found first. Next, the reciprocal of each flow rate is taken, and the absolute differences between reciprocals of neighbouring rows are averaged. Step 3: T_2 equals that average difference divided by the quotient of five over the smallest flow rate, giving 0.015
